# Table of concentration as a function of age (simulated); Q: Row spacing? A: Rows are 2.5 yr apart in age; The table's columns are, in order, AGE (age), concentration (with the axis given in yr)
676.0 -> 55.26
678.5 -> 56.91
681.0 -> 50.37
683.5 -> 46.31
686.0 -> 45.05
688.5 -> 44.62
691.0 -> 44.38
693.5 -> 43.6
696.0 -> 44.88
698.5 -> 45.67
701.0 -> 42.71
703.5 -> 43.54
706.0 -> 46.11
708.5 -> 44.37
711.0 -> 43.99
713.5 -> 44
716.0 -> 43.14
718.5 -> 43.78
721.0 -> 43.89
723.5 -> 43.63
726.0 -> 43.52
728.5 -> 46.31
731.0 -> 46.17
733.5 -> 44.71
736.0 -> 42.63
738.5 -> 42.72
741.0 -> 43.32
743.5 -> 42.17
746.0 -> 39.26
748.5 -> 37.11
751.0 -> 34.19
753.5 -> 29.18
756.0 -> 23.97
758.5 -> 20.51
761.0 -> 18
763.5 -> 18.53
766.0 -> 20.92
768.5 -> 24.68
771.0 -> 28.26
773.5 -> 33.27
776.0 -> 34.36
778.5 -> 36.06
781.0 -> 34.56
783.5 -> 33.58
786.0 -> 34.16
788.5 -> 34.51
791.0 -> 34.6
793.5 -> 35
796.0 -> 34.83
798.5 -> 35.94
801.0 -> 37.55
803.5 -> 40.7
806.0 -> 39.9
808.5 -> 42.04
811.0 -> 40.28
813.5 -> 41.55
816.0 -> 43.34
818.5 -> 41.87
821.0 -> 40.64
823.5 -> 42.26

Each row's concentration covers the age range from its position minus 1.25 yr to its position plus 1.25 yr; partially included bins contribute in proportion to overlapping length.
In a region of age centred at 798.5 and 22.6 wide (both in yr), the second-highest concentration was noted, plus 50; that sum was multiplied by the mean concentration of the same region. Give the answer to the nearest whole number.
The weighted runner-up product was 3377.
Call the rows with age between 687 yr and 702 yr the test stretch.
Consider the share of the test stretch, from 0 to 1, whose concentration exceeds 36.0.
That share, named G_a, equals 1.0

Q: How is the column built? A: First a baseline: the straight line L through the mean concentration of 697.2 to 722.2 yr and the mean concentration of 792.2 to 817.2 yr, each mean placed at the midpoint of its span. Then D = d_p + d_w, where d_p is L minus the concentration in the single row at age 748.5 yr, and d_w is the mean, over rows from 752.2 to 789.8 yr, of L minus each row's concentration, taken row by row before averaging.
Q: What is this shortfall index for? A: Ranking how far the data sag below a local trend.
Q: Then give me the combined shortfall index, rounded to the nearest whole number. 18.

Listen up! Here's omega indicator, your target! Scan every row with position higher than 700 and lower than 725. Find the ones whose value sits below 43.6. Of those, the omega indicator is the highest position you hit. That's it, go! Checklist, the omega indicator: 716.0 yr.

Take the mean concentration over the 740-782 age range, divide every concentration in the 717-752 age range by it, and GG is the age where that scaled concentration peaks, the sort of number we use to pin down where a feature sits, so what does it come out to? 728.5 yr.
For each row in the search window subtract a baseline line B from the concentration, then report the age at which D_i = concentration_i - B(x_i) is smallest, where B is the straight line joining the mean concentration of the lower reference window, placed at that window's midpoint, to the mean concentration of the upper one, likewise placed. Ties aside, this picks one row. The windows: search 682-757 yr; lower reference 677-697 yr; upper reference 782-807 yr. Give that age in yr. 756.0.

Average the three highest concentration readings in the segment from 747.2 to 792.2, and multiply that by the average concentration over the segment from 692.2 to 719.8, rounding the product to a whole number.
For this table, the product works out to 1586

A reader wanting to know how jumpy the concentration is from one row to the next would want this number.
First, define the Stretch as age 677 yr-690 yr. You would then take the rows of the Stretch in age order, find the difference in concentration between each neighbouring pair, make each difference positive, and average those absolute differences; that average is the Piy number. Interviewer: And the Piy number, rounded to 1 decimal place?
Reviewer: 3.1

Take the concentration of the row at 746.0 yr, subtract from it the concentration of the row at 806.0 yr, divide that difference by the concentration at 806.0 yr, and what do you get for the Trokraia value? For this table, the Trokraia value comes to 0.0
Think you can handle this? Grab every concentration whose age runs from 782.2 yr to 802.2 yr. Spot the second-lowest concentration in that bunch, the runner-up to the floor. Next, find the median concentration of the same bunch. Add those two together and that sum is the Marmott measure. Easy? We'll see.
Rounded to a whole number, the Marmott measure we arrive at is 69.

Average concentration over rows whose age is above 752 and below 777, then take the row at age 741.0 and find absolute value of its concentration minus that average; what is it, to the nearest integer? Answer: 18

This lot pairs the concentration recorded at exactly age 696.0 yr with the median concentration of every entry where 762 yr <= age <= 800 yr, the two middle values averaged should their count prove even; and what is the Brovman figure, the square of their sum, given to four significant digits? 6279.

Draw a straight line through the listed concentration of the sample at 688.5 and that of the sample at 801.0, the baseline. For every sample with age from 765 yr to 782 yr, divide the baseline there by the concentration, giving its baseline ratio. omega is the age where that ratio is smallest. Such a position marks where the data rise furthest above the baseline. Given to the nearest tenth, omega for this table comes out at 778.5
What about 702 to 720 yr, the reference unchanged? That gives 706.0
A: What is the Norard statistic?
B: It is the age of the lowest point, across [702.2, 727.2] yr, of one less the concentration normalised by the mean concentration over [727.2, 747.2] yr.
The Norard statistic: 706.0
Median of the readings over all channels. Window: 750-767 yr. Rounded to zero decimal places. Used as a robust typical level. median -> 21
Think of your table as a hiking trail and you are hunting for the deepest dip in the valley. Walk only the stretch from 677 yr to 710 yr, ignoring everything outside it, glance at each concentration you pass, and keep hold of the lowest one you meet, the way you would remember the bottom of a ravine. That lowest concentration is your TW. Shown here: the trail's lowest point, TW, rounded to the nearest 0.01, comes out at 42.71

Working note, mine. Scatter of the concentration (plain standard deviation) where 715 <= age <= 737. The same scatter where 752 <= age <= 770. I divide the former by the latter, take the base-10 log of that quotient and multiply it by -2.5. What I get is 1.2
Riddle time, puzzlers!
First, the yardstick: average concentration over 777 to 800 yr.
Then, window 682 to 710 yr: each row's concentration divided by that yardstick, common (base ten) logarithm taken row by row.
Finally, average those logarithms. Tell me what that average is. 0.11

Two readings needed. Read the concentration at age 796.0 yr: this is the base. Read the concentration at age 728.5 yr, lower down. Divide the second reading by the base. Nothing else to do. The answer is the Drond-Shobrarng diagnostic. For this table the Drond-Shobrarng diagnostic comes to 1.33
